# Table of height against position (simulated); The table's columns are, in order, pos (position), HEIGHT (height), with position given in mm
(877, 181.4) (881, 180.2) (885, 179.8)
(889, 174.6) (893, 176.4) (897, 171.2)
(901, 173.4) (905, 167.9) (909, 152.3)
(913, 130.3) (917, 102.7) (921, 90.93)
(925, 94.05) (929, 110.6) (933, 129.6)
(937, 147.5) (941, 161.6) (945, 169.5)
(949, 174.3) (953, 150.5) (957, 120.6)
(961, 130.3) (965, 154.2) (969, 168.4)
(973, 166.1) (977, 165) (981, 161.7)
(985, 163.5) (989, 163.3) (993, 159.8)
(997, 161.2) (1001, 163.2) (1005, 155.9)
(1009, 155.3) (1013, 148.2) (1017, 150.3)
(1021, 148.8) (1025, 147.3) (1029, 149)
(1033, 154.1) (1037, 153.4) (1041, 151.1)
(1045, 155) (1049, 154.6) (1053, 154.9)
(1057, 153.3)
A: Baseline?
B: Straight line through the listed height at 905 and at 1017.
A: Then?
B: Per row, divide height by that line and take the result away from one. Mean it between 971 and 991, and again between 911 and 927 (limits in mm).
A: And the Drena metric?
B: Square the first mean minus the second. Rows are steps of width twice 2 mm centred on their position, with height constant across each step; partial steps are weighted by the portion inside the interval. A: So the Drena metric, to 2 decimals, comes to 0.18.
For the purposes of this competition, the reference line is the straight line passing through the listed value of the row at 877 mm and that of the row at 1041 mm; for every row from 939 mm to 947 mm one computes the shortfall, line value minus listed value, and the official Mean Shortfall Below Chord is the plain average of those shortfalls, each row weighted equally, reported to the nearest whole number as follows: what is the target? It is 4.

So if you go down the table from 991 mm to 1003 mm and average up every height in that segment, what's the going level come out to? 161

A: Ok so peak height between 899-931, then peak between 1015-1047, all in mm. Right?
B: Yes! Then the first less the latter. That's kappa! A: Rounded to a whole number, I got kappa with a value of 18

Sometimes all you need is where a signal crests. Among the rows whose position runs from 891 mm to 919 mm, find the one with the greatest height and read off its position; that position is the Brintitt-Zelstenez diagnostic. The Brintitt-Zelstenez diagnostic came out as 893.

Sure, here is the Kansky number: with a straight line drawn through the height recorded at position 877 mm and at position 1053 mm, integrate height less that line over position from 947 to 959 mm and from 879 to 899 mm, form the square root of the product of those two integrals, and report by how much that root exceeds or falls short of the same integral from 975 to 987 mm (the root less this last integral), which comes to 156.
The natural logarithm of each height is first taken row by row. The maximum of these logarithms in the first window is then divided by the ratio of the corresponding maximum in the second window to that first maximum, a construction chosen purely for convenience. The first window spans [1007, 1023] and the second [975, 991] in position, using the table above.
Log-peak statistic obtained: 4.99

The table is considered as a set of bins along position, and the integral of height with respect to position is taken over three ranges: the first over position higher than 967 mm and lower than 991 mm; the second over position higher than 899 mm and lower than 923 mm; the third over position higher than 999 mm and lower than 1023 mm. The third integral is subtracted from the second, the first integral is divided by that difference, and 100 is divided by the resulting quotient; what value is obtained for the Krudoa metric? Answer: -11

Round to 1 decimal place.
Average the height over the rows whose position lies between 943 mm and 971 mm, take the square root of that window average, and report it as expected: 12.4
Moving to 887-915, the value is 12.8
